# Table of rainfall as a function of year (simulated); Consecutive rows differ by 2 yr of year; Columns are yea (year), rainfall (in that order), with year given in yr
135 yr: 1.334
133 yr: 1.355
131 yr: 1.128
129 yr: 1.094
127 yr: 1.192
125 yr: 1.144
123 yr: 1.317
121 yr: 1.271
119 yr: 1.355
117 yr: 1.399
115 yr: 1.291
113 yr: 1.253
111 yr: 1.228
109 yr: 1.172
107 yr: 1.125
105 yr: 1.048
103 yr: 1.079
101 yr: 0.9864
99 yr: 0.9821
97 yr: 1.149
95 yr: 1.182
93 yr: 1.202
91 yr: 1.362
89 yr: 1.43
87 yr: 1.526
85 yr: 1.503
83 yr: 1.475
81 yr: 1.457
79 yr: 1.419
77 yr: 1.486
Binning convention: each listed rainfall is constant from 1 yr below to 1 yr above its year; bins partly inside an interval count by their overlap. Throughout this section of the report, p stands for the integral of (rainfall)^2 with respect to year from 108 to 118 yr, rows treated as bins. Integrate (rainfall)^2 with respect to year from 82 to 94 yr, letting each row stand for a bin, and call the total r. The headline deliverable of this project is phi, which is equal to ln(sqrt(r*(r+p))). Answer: 3.4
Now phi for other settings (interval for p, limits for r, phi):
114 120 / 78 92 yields 3.5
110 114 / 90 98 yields 2.7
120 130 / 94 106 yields 3.0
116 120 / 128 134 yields 2.5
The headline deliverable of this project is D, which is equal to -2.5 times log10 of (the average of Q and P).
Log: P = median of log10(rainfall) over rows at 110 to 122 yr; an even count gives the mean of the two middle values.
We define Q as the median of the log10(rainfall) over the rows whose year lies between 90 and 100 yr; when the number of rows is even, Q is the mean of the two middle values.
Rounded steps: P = 0.108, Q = 0.07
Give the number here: 2.61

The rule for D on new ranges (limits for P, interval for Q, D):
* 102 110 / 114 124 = 2.73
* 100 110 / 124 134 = 3.35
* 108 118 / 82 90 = 2.17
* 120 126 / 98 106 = 3.14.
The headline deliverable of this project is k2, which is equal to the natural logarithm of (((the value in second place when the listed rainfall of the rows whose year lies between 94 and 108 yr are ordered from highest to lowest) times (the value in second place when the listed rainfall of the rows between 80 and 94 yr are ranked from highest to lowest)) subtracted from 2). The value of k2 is -1.3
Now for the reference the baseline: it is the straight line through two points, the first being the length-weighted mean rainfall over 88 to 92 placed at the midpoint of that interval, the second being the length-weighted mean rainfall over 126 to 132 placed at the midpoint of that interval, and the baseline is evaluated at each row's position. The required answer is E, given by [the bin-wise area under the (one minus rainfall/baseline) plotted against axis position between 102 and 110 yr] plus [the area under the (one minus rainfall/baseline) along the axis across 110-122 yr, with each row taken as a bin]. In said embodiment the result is 0.4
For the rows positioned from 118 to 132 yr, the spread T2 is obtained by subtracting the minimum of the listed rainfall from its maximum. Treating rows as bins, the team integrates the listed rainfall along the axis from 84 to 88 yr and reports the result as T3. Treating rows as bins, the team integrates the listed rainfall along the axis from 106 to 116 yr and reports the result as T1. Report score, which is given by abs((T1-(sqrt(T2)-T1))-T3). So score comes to 18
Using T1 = 12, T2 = 0.26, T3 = 6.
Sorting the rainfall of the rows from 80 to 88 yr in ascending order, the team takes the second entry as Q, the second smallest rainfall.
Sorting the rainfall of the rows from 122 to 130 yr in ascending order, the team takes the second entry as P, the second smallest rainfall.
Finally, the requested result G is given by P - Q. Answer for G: -0.33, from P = 1.144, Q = 1.475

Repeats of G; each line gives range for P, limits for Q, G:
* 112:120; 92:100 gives 0.14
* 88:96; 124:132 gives 0.07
